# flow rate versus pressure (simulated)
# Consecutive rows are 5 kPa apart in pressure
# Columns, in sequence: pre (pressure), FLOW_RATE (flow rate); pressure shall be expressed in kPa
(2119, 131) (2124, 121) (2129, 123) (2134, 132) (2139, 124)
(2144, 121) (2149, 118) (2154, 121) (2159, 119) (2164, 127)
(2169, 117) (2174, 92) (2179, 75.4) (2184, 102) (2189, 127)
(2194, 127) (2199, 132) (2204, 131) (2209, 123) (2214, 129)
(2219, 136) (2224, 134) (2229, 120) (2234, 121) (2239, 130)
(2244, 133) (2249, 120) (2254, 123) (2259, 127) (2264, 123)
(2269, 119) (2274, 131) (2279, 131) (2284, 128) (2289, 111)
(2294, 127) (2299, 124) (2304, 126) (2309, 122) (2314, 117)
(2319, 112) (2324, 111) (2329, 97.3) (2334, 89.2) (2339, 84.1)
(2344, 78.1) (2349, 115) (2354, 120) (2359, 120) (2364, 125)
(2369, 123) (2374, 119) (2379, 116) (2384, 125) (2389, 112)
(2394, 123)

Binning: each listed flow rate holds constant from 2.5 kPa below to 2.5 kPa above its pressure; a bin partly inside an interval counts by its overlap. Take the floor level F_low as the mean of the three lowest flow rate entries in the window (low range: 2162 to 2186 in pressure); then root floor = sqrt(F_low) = 9.5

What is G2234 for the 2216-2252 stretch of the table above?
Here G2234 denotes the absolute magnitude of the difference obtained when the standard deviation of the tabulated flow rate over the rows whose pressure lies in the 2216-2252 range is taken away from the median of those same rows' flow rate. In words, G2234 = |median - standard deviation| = 123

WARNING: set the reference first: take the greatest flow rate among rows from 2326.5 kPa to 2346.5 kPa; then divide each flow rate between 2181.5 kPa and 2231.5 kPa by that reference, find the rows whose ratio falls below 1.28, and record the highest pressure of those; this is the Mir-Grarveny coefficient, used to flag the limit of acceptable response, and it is 2229 kPa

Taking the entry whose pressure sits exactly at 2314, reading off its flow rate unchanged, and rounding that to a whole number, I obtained 117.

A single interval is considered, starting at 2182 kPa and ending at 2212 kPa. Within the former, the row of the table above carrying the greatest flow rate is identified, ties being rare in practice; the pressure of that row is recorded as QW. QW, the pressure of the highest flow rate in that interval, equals 2199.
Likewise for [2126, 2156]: 2134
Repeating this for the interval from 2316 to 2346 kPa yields 2319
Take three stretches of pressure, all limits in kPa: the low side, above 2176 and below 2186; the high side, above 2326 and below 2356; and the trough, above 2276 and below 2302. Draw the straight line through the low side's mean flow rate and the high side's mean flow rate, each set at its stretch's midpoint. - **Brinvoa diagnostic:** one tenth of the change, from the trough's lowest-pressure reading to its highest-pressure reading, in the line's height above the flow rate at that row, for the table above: 0.81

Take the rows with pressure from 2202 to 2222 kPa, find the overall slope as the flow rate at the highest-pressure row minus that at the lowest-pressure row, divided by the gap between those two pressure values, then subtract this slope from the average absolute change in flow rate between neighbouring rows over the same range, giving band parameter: 6.7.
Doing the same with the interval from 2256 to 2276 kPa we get 6.4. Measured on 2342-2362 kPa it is 11.2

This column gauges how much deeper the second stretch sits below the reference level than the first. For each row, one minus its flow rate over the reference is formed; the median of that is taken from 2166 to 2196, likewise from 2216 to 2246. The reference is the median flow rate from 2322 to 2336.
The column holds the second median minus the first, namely -0.23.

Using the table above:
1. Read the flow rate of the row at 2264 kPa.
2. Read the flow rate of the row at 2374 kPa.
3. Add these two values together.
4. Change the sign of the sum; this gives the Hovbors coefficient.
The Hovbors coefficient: -242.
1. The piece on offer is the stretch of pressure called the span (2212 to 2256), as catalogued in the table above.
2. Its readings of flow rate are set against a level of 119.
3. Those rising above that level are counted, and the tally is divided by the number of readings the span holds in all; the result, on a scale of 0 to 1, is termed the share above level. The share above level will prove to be 1.00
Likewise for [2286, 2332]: 0.44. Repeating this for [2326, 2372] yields 0.44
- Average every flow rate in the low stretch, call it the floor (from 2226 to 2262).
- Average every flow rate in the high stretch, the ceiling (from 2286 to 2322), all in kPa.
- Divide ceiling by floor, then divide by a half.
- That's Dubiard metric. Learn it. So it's 1.92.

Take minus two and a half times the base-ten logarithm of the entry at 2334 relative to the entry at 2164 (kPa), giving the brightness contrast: 0.38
